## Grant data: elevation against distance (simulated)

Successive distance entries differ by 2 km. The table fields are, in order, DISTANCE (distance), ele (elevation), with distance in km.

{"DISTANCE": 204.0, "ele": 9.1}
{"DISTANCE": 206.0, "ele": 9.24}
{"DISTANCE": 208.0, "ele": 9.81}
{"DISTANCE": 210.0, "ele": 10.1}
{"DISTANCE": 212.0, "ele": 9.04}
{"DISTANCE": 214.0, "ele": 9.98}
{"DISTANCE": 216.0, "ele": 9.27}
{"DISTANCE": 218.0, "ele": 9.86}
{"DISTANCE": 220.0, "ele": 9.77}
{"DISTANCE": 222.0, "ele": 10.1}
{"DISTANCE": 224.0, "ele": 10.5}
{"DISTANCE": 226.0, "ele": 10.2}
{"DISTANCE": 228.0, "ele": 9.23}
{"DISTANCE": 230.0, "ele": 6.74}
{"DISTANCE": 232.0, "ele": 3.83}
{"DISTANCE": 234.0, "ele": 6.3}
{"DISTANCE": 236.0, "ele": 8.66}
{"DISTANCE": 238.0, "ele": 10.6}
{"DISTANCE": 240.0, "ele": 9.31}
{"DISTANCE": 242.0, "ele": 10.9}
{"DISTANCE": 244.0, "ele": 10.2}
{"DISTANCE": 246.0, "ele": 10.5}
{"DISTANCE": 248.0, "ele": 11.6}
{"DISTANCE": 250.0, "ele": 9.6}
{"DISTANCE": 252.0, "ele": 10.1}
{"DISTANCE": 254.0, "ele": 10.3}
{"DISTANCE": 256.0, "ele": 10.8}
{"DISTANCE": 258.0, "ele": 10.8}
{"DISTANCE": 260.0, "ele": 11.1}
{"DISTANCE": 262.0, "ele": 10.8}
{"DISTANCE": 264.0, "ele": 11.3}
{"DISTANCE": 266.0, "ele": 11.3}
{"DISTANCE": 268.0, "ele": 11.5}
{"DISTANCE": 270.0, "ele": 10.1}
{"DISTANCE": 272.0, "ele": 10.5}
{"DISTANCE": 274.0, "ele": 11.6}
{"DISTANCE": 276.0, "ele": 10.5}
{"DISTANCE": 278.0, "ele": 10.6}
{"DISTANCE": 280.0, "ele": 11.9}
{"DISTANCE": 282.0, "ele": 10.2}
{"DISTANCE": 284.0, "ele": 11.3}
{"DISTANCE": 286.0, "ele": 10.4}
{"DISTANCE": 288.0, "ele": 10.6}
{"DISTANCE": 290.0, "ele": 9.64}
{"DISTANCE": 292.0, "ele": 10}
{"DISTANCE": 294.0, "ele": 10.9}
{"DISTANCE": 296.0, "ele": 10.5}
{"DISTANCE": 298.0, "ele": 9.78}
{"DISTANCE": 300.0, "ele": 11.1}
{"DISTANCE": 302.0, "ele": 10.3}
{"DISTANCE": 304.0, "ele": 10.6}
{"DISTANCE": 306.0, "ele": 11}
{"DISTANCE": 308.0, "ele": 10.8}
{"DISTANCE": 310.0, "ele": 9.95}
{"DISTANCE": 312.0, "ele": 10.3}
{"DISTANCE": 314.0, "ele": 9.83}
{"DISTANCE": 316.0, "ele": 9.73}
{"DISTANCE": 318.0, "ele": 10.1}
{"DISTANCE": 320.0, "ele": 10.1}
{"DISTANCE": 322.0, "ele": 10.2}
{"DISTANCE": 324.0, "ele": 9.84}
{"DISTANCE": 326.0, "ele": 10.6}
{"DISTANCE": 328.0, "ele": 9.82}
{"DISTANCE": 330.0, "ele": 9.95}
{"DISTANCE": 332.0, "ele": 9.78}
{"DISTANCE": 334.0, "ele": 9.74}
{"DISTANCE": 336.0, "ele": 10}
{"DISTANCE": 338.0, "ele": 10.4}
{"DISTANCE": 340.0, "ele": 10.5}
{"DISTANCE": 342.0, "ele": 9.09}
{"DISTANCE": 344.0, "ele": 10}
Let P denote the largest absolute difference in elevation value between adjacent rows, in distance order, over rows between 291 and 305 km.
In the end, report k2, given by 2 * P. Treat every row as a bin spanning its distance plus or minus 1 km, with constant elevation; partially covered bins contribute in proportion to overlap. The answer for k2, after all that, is 2.6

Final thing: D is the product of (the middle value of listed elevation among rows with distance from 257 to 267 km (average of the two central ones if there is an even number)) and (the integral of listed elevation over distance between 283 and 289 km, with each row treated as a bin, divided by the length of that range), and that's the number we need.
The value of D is 120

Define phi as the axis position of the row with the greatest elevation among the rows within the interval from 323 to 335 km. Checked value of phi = 326.0 km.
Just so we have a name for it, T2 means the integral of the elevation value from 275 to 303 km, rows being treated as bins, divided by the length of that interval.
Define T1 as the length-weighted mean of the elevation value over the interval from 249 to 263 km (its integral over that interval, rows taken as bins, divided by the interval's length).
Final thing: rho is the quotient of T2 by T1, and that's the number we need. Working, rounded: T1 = 10.5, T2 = 10.6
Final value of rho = 1.00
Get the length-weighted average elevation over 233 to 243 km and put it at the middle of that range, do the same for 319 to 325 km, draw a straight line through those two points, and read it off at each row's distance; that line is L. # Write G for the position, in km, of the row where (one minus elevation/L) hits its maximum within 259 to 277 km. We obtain 270.0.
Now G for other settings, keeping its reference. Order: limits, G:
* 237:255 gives 240.0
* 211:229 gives 212.0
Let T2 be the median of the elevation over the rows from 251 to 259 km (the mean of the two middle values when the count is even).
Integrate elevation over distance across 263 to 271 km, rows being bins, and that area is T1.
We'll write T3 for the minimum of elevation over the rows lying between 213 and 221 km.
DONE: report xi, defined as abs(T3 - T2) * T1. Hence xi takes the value 113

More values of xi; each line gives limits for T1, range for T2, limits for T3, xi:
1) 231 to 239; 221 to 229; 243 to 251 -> 32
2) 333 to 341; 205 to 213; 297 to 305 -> 21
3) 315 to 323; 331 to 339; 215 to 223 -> 50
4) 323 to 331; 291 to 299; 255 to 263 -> 44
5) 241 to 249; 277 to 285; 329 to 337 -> 105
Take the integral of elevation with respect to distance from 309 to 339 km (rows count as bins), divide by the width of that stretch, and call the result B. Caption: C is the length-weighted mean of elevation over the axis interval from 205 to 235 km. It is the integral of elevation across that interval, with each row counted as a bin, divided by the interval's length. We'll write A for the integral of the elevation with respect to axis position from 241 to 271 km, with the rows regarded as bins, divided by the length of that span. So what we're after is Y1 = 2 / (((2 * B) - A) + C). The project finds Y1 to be 0.110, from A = 10.7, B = 10.02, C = 8.9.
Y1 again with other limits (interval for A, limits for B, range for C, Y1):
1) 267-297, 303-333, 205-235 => 0.108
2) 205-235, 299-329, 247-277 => 0.089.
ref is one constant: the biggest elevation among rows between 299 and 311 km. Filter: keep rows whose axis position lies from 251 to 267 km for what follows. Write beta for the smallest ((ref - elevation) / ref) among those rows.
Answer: -0.02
